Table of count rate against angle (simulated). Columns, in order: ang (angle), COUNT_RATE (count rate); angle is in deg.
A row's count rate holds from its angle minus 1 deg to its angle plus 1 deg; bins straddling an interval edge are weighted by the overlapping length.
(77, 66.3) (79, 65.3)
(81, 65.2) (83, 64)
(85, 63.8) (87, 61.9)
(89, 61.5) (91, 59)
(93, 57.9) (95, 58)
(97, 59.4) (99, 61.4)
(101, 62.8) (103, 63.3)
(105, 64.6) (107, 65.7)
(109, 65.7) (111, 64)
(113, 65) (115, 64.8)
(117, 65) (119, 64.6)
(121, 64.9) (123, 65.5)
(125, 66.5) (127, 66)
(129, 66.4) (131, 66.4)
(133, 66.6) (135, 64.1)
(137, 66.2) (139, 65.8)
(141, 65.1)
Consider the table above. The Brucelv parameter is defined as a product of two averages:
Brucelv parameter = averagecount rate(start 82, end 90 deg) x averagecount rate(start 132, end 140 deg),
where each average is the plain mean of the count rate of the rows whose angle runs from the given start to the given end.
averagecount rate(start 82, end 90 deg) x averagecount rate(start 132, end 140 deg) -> 4124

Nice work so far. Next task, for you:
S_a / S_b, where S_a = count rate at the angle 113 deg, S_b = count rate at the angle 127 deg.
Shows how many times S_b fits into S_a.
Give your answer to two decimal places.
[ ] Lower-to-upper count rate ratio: 0.98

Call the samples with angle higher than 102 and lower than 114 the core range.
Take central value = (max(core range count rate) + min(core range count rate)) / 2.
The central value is 64.5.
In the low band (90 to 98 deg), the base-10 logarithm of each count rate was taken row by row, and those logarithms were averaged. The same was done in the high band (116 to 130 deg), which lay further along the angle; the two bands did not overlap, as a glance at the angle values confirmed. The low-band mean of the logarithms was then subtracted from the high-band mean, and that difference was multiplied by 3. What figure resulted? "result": 0.15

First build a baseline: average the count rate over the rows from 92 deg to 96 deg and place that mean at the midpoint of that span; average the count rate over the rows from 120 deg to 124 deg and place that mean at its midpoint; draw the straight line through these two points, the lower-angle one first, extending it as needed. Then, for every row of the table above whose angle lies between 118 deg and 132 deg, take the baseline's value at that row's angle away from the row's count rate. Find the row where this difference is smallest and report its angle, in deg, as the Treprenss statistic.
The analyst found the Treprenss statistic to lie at 131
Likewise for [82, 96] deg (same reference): 95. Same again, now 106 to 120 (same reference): 119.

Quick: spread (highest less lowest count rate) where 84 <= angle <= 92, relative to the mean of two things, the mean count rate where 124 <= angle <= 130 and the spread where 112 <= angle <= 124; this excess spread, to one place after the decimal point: -28.8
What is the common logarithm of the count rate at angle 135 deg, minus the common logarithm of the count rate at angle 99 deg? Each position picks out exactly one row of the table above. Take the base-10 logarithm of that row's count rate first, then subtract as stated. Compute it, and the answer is 0.02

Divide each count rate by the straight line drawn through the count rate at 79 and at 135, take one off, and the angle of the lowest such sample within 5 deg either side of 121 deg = 119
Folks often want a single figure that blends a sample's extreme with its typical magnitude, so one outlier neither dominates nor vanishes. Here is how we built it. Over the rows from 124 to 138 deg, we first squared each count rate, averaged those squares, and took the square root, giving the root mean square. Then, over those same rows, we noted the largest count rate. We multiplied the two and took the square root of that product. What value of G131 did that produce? 66.3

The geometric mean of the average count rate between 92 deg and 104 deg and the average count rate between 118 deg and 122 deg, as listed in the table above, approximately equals 62.6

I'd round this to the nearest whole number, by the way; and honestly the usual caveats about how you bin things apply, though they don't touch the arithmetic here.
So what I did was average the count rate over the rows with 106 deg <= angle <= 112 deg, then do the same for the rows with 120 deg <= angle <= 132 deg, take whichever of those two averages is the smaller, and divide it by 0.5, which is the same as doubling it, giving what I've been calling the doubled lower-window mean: 130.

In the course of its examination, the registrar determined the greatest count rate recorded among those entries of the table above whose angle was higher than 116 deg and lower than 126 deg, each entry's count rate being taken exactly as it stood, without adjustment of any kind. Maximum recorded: 66.5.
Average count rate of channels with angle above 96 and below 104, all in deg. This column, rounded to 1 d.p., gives 61.7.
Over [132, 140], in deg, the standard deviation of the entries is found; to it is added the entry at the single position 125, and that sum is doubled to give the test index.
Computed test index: 135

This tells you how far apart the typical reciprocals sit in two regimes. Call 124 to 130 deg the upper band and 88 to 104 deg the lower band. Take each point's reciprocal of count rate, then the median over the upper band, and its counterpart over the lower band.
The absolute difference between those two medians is 0.0015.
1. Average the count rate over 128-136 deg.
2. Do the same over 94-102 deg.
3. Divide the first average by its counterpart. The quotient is 1.09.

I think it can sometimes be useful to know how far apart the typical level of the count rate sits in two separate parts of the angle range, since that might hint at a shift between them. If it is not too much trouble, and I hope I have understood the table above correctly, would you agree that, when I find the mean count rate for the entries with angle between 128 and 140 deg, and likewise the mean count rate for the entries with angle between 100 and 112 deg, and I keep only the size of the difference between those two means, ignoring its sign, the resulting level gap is 1.6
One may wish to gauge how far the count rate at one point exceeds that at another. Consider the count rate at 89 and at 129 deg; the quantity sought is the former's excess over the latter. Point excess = -4.9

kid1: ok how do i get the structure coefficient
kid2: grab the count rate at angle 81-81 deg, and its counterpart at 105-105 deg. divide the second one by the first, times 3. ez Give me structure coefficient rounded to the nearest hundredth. 2.97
